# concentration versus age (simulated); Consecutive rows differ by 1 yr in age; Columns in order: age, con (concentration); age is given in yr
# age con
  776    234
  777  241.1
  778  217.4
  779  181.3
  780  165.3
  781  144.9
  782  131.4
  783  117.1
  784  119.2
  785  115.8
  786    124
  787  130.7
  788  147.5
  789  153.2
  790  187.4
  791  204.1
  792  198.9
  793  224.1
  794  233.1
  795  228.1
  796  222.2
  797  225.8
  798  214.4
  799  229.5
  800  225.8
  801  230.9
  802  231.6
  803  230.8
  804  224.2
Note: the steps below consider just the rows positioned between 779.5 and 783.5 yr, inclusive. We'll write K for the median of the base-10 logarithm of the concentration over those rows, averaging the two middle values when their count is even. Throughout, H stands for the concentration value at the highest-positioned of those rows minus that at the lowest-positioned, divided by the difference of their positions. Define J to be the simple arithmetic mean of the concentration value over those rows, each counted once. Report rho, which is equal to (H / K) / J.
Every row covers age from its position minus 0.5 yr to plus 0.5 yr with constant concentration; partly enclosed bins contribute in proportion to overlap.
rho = -0.054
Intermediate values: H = -16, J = 140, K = 2.14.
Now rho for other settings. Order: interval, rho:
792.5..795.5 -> 0.004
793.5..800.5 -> -0.002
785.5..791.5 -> 0.047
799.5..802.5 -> 0.005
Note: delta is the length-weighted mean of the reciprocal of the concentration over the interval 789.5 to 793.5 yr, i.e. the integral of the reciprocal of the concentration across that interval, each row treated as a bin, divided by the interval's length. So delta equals 0.0049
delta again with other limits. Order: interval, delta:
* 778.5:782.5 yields 0.0065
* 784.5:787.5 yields 0.0081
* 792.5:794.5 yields 0.0044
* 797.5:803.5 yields 0.0044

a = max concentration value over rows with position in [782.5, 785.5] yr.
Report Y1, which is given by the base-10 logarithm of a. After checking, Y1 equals 2.08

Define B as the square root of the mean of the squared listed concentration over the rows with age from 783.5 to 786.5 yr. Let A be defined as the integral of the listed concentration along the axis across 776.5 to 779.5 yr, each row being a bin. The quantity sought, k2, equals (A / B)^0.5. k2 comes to 2.31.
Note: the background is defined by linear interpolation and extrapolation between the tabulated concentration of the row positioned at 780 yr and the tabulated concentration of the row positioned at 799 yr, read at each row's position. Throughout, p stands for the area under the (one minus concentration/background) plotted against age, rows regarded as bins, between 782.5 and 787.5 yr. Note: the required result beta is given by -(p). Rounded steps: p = 1.67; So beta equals -1.67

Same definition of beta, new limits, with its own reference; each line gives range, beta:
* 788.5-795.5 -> -0.08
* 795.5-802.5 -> -0.11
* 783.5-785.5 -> -0.70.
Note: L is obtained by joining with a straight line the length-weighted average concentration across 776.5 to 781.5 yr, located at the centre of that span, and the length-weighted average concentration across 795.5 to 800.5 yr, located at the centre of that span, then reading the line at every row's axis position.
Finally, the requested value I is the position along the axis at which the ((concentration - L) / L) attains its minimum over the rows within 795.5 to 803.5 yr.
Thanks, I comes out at 798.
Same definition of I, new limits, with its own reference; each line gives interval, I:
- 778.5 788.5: 785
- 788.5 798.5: 789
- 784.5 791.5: 785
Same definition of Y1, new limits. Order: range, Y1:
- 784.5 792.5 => 2.31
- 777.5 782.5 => 2.34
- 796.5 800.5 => 2.36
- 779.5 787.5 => 2.22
